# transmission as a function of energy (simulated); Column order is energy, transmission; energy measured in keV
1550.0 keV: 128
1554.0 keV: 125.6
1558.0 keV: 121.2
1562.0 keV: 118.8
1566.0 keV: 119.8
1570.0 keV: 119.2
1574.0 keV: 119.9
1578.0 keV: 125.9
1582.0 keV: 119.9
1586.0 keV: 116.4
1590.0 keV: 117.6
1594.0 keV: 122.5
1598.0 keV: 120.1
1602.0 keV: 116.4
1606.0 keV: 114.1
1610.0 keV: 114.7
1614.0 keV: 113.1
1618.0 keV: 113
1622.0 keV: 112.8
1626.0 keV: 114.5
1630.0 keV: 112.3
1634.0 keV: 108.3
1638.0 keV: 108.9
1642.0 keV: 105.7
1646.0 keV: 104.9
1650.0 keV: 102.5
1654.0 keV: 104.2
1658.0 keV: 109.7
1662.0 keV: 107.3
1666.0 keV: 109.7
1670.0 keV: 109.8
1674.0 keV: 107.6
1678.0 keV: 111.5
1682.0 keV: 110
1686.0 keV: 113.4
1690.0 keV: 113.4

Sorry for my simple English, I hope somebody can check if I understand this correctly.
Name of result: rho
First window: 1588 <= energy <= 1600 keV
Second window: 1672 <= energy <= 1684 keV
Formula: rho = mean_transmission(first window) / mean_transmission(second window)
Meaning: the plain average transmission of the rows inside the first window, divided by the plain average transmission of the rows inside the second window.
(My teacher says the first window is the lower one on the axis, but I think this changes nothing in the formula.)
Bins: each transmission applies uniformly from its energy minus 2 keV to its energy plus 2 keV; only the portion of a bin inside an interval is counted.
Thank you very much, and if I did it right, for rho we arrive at 1.09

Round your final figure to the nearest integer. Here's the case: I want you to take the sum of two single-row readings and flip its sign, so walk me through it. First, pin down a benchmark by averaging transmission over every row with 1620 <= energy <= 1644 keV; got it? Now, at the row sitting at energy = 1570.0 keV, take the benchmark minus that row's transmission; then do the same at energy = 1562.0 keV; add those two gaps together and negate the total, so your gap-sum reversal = 17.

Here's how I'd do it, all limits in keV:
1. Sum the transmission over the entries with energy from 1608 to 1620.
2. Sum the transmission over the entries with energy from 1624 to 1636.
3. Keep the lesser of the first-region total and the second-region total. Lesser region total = 335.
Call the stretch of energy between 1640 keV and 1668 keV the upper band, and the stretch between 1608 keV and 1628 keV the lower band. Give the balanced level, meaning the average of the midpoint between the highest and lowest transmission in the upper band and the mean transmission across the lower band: 110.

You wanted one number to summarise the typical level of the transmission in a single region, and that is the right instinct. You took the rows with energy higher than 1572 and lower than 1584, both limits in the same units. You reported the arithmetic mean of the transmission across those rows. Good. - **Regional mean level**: 122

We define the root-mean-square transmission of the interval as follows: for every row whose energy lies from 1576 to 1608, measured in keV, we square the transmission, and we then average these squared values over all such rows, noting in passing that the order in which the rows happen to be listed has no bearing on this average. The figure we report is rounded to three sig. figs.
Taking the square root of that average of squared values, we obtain 119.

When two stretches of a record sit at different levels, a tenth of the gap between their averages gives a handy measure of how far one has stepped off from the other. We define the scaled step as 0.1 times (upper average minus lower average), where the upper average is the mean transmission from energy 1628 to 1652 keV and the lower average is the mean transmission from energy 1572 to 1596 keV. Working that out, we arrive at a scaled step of -1.3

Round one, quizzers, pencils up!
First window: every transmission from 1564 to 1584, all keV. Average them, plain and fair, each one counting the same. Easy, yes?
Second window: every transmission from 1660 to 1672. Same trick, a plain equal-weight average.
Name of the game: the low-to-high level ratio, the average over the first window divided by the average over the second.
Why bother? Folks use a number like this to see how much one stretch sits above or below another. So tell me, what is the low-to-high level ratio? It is 1.11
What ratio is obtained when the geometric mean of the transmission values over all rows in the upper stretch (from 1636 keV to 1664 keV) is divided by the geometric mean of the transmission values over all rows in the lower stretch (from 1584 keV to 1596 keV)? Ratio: 0.893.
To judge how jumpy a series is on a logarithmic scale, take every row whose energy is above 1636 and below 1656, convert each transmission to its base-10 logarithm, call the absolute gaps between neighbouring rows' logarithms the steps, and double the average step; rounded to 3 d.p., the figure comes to 0.017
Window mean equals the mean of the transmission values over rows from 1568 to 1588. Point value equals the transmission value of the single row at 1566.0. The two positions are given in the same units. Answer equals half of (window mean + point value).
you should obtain 120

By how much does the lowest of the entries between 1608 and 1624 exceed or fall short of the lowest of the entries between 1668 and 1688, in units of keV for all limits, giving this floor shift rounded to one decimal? 5.2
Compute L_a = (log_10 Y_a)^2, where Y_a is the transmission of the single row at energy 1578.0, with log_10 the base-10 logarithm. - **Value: 4.41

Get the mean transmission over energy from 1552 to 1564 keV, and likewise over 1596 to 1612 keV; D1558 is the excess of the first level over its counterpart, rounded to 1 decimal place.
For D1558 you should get 5.5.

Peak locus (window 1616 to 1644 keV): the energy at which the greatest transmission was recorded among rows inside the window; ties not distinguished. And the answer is 1626.0 keV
